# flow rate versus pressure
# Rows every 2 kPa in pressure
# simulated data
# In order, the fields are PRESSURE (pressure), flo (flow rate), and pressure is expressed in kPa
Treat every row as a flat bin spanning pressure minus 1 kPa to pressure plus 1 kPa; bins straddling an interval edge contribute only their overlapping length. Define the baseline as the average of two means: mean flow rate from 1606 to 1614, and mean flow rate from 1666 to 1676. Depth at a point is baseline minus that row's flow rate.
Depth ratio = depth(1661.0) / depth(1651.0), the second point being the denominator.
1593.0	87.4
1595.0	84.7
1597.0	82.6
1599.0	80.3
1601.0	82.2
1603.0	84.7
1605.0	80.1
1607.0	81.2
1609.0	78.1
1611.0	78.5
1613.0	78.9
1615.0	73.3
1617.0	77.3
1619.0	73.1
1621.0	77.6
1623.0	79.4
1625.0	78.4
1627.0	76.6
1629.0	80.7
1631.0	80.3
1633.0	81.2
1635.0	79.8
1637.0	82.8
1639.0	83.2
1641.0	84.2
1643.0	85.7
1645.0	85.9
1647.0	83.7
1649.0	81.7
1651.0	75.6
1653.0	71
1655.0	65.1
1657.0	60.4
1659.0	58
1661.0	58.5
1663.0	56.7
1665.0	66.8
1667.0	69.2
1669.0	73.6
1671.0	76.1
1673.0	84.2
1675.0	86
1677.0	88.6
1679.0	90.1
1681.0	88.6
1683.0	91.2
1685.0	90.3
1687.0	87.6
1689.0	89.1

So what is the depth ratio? 6.9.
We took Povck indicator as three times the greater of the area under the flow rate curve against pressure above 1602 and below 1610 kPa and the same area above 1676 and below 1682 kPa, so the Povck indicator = 1945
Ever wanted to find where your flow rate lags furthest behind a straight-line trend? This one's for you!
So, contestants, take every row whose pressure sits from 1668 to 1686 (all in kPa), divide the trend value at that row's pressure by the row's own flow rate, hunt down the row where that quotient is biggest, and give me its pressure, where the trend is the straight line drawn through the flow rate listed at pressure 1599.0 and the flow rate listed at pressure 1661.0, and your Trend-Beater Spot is 1669.0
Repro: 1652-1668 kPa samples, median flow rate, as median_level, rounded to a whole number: 63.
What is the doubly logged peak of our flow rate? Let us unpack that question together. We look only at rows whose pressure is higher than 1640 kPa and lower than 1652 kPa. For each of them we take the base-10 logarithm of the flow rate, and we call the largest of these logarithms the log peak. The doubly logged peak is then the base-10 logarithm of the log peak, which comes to 0.286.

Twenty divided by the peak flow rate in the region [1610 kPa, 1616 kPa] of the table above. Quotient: 0.253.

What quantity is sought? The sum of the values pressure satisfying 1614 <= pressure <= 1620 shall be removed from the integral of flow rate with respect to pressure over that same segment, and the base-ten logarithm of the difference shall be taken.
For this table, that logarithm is 2.35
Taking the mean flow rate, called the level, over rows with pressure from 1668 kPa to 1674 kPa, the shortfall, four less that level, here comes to -74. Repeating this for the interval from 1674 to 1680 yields -84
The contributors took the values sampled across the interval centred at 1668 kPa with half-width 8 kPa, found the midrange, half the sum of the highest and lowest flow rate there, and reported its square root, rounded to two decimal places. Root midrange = 8.45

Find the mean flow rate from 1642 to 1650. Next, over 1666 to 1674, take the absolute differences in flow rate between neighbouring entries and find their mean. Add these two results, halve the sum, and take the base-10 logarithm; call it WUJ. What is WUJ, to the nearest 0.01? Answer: 1.65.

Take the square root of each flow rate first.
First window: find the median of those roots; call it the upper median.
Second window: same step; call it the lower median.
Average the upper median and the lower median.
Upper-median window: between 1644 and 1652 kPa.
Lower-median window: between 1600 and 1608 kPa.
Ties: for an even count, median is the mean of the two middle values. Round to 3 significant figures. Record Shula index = 9.07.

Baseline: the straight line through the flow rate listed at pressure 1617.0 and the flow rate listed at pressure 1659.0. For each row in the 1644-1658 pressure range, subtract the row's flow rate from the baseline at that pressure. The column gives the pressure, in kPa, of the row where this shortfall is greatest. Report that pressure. 1657.0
